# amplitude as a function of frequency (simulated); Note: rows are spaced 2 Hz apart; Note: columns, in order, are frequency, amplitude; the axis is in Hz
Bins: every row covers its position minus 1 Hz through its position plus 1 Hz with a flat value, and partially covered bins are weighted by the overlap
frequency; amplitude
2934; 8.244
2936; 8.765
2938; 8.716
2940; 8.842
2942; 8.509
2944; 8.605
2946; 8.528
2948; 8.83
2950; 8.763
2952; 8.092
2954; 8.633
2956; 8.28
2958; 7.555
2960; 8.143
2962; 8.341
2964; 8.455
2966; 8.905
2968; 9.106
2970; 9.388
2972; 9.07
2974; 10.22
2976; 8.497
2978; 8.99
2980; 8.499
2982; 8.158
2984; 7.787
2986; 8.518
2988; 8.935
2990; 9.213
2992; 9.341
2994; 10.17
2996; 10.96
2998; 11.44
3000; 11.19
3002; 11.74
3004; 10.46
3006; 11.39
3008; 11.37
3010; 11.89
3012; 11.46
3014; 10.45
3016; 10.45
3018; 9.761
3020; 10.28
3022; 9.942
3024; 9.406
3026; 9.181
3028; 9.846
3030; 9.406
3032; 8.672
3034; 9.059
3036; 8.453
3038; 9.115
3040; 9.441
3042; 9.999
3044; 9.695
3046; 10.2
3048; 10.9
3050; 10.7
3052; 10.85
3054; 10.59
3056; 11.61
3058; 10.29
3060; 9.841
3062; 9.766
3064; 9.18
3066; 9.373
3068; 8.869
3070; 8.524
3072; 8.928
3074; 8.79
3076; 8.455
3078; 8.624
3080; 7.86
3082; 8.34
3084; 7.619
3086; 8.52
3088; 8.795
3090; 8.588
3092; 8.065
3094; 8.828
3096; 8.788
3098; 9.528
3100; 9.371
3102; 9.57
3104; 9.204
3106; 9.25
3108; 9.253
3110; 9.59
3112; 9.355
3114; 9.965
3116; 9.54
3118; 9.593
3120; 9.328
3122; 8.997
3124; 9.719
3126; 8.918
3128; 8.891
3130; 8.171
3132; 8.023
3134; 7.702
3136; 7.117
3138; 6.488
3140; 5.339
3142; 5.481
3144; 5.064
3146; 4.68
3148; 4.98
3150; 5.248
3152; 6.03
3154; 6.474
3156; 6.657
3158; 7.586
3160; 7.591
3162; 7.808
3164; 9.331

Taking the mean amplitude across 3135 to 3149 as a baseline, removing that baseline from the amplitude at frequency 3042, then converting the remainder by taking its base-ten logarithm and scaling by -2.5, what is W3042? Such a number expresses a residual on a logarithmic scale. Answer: -1.61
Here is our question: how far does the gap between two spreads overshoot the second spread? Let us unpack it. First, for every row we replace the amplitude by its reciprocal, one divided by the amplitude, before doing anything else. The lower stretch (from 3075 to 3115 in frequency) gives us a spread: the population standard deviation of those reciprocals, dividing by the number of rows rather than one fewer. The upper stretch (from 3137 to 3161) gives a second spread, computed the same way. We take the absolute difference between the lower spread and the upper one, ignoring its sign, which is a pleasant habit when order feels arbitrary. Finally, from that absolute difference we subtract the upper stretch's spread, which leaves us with -0.0080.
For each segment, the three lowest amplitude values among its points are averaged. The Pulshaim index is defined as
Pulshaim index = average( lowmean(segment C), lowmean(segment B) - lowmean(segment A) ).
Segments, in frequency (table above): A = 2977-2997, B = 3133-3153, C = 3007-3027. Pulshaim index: 3.1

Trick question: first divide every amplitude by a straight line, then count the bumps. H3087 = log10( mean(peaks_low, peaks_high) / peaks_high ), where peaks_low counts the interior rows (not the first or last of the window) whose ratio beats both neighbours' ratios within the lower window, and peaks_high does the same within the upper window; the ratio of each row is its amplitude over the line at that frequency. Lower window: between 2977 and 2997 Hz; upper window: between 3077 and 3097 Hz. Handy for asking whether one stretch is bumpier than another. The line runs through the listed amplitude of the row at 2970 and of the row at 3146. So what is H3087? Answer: -0.30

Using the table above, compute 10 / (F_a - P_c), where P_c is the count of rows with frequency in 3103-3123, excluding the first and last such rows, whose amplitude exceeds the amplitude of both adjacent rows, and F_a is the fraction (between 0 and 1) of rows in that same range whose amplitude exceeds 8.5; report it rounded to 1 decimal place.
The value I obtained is -5.0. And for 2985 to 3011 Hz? -5.0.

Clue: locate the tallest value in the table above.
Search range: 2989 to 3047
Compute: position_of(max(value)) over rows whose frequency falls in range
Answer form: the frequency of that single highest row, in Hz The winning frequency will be 3010 Hz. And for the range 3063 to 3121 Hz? 3114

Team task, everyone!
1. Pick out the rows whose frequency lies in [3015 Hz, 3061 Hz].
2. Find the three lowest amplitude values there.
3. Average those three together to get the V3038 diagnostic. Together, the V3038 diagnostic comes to 8.7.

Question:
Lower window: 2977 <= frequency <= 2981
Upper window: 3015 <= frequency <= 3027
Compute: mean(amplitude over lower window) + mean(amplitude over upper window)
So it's 18.6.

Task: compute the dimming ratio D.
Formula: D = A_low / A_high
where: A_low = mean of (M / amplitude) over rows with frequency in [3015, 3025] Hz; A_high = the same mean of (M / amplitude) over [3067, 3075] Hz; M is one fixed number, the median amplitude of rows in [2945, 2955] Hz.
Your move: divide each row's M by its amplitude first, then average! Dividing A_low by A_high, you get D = 0.88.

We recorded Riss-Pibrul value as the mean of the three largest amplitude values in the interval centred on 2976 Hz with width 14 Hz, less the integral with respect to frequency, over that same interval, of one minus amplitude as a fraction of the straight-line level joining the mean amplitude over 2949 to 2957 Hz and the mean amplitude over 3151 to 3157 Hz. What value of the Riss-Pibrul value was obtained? 11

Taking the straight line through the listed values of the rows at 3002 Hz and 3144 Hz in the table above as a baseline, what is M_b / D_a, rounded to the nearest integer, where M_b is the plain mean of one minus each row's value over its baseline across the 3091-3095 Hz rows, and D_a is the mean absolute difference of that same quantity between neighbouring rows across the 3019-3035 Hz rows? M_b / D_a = -3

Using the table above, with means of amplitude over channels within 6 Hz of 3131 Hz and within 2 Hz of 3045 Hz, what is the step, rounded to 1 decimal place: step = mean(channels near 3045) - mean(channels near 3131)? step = 1.8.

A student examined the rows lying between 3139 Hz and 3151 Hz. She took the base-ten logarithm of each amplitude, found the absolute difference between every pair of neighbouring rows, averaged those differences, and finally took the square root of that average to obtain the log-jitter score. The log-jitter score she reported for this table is 0.161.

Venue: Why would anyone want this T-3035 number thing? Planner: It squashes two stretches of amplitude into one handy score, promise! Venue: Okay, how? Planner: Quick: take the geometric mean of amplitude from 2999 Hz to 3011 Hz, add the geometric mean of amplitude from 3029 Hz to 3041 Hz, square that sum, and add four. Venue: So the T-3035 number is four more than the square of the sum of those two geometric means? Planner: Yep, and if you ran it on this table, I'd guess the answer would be 418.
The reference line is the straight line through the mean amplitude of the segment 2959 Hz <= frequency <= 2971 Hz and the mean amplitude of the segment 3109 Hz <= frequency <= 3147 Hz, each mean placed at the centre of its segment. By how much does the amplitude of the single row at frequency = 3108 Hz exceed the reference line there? 1.2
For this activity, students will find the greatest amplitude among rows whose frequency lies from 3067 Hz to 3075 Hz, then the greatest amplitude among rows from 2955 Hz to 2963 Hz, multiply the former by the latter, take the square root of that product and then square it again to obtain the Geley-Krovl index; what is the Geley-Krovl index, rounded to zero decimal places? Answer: 74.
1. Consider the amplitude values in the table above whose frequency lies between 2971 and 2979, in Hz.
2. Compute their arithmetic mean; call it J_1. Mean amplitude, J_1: 9.2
